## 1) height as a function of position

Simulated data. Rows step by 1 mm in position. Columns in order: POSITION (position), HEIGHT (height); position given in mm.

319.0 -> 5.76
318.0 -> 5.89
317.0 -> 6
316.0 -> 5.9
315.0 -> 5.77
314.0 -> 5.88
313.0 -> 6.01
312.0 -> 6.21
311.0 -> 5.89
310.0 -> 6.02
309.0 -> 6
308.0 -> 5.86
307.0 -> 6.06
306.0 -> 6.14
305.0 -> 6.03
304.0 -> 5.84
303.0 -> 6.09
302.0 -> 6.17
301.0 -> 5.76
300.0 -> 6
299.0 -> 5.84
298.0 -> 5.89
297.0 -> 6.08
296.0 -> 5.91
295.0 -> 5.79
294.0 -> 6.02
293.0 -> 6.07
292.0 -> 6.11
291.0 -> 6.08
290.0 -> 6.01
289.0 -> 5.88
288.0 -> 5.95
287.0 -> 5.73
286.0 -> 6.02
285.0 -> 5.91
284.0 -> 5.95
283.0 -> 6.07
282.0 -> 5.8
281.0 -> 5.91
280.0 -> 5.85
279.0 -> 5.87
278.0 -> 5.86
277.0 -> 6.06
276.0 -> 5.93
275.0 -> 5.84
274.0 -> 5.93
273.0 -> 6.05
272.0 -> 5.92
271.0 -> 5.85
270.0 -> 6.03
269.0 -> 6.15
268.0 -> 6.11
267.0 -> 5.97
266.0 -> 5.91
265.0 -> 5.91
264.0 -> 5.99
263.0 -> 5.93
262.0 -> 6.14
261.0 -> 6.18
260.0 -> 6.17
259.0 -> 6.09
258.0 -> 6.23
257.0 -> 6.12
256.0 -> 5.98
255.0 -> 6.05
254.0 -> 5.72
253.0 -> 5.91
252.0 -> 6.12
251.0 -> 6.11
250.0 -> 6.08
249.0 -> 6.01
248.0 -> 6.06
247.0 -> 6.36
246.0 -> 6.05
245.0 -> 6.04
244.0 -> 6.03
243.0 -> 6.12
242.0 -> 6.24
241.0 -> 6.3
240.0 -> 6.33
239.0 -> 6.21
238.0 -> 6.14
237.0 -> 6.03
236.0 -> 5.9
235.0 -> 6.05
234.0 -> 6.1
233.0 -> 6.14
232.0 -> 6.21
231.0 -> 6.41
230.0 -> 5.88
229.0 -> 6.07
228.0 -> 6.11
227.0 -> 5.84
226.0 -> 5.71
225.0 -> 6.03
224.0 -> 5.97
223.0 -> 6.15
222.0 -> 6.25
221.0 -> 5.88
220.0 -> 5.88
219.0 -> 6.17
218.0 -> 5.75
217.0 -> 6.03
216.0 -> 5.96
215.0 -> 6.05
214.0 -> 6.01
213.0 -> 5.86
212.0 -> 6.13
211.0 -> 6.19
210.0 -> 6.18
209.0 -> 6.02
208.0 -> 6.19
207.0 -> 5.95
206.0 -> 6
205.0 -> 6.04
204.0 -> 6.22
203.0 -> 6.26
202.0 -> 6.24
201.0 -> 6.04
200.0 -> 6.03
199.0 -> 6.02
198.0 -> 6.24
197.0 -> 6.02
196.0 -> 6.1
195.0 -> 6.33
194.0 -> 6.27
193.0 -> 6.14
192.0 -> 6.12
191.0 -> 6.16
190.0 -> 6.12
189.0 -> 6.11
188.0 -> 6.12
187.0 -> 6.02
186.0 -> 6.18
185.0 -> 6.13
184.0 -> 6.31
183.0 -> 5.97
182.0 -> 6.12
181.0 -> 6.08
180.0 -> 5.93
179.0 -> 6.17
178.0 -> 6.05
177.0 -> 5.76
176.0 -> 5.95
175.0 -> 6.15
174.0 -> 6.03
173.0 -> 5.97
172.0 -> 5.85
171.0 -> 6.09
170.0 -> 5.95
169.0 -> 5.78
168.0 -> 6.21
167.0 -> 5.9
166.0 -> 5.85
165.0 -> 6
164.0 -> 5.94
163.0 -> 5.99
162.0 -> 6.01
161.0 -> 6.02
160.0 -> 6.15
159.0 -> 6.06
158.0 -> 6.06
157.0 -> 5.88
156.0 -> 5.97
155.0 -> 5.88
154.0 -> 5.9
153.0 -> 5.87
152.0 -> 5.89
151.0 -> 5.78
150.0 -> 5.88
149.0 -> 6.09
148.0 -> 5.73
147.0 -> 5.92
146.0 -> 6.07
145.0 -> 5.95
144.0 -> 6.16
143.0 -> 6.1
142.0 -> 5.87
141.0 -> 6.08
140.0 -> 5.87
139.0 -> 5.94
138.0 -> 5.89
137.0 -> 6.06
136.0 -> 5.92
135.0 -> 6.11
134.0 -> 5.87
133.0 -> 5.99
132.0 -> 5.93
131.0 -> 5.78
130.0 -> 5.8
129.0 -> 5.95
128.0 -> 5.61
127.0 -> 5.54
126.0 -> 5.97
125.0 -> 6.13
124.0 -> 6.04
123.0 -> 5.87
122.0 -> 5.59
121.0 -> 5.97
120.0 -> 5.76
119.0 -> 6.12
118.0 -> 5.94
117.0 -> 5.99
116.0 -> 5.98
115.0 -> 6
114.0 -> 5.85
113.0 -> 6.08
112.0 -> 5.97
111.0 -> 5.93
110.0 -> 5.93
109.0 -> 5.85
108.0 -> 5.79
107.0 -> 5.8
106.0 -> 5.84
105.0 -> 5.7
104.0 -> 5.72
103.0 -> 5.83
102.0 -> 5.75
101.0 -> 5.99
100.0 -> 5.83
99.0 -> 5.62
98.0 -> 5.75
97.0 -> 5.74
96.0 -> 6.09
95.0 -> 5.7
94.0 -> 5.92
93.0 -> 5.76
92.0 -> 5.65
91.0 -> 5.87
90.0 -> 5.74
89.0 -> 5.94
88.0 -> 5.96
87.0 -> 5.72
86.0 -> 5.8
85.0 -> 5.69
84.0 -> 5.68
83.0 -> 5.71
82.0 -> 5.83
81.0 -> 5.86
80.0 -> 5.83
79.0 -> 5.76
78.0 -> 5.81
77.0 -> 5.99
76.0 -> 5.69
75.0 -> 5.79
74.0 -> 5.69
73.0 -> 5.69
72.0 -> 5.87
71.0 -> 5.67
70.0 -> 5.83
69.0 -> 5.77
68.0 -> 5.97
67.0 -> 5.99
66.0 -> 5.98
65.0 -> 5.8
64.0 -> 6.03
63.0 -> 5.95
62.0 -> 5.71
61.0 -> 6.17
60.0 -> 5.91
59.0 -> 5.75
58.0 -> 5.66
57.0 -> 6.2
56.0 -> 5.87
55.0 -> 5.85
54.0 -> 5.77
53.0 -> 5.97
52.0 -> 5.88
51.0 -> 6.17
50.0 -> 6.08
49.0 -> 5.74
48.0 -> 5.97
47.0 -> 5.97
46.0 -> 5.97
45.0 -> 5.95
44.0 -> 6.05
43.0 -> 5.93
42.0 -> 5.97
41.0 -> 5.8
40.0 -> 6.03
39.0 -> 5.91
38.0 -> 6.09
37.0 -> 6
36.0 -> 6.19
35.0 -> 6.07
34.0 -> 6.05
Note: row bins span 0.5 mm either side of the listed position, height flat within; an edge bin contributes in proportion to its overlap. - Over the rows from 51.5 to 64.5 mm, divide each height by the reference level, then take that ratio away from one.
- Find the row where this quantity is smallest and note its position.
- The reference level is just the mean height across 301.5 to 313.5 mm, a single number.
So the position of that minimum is 57.0 mm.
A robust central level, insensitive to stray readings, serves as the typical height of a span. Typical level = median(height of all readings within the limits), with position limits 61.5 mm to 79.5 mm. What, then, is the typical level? 5.805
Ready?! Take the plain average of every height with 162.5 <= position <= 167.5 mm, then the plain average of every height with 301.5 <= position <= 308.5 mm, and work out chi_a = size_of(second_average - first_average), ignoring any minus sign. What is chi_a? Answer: 0.09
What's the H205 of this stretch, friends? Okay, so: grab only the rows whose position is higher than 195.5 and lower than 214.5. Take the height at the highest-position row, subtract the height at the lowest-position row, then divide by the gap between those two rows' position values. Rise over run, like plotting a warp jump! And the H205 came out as -0.0050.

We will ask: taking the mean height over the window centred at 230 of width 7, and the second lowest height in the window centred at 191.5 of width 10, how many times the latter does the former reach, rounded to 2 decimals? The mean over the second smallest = 1.00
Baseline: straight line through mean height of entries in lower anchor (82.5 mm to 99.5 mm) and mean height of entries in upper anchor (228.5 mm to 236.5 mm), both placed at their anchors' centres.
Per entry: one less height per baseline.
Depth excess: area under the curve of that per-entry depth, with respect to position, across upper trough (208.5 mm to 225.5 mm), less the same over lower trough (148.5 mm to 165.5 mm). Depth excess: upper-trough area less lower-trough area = 0.18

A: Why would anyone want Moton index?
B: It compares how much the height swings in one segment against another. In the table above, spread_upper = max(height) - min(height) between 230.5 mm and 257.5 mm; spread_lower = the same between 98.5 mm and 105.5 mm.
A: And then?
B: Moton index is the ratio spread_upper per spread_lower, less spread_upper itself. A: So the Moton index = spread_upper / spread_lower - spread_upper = 1.2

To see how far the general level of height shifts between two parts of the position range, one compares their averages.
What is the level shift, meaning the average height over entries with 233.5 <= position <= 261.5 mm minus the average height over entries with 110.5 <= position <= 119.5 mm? 0.1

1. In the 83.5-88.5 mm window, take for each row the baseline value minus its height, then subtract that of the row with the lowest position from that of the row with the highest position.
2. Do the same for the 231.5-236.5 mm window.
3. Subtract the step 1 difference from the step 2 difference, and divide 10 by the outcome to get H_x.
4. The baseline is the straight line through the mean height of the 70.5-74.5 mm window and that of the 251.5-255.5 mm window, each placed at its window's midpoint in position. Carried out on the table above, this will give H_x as 17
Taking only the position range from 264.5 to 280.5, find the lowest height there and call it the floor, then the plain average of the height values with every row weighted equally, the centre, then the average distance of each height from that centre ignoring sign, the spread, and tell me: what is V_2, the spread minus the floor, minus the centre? -11.7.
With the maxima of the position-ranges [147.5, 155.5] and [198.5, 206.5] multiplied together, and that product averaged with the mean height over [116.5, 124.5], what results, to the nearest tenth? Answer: 22.0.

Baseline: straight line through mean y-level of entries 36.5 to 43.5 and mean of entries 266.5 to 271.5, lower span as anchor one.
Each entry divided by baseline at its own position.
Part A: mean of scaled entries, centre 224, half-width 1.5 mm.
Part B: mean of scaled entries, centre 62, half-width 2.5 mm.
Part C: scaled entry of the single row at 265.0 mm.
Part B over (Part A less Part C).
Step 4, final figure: 40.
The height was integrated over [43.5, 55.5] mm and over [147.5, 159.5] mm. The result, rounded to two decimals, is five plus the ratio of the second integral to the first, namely 5.99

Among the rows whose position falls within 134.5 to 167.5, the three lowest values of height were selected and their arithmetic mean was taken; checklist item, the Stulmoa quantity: 5.79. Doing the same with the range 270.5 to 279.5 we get 5.85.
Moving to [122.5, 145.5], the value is 5.64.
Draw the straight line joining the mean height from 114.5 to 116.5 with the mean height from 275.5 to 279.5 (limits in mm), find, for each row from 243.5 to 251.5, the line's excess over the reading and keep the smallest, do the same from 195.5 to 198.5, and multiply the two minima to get 0.12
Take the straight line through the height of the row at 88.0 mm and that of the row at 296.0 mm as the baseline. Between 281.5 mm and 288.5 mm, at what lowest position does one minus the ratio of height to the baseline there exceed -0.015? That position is 282.0 mm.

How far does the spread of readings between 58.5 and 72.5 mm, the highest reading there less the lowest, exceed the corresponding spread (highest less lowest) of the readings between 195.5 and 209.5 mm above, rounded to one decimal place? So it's 0.2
